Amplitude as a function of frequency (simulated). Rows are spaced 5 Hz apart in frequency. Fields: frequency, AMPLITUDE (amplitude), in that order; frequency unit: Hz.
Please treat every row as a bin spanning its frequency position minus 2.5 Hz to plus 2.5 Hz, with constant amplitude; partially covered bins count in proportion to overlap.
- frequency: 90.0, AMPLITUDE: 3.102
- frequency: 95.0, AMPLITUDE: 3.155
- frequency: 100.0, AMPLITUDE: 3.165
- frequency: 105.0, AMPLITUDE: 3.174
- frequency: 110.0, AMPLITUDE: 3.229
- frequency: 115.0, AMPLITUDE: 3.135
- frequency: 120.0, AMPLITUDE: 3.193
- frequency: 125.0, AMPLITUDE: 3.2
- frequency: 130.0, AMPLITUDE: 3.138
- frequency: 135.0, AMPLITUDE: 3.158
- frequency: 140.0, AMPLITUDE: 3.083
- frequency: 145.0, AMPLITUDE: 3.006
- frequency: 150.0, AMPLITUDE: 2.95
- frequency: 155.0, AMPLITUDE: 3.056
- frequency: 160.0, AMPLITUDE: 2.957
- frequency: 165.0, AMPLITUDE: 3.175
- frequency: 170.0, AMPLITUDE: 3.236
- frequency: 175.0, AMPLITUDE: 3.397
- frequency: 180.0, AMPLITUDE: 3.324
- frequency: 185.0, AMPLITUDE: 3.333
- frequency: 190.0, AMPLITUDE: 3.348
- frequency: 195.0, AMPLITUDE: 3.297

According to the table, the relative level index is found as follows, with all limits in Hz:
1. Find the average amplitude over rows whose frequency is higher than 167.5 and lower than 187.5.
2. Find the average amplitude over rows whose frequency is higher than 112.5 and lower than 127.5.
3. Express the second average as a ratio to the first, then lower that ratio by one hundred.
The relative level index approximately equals -99.04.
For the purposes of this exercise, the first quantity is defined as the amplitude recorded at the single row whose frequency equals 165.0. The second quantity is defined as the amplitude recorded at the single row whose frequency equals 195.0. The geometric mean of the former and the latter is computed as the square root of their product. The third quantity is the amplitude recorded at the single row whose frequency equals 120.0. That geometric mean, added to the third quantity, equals 6.43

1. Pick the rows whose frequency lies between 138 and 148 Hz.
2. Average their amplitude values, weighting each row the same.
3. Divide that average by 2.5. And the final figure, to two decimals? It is 1.22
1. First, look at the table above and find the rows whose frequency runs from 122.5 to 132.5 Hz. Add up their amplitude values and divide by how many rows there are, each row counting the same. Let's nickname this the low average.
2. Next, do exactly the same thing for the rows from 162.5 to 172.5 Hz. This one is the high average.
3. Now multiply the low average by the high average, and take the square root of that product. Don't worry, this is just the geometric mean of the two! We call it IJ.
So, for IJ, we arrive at 3.19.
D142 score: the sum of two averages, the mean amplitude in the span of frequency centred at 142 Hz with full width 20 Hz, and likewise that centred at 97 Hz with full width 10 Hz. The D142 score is 6.21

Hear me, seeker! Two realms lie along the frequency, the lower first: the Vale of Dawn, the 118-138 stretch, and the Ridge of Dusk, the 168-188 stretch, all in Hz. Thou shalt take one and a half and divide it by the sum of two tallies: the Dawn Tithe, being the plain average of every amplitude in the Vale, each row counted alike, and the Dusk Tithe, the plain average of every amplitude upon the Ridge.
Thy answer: 0.231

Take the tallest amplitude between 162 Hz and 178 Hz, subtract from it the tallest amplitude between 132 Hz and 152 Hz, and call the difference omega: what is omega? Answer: 0.24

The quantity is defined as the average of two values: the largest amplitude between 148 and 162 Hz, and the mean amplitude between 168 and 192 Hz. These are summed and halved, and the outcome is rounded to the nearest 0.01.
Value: 3.19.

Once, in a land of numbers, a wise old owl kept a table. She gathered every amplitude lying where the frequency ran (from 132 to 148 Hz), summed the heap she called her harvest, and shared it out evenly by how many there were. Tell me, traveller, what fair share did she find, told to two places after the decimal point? 3.08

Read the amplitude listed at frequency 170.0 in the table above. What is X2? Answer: 3.236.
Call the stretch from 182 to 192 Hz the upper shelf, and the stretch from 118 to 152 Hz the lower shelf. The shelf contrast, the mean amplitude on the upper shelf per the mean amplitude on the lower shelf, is 1.08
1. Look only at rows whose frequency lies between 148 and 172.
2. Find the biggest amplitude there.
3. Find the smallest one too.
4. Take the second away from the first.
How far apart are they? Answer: 0.29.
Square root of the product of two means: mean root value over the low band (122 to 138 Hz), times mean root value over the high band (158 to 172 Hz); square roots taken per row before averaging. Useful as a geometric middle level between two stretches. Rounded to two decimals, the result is 1.77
